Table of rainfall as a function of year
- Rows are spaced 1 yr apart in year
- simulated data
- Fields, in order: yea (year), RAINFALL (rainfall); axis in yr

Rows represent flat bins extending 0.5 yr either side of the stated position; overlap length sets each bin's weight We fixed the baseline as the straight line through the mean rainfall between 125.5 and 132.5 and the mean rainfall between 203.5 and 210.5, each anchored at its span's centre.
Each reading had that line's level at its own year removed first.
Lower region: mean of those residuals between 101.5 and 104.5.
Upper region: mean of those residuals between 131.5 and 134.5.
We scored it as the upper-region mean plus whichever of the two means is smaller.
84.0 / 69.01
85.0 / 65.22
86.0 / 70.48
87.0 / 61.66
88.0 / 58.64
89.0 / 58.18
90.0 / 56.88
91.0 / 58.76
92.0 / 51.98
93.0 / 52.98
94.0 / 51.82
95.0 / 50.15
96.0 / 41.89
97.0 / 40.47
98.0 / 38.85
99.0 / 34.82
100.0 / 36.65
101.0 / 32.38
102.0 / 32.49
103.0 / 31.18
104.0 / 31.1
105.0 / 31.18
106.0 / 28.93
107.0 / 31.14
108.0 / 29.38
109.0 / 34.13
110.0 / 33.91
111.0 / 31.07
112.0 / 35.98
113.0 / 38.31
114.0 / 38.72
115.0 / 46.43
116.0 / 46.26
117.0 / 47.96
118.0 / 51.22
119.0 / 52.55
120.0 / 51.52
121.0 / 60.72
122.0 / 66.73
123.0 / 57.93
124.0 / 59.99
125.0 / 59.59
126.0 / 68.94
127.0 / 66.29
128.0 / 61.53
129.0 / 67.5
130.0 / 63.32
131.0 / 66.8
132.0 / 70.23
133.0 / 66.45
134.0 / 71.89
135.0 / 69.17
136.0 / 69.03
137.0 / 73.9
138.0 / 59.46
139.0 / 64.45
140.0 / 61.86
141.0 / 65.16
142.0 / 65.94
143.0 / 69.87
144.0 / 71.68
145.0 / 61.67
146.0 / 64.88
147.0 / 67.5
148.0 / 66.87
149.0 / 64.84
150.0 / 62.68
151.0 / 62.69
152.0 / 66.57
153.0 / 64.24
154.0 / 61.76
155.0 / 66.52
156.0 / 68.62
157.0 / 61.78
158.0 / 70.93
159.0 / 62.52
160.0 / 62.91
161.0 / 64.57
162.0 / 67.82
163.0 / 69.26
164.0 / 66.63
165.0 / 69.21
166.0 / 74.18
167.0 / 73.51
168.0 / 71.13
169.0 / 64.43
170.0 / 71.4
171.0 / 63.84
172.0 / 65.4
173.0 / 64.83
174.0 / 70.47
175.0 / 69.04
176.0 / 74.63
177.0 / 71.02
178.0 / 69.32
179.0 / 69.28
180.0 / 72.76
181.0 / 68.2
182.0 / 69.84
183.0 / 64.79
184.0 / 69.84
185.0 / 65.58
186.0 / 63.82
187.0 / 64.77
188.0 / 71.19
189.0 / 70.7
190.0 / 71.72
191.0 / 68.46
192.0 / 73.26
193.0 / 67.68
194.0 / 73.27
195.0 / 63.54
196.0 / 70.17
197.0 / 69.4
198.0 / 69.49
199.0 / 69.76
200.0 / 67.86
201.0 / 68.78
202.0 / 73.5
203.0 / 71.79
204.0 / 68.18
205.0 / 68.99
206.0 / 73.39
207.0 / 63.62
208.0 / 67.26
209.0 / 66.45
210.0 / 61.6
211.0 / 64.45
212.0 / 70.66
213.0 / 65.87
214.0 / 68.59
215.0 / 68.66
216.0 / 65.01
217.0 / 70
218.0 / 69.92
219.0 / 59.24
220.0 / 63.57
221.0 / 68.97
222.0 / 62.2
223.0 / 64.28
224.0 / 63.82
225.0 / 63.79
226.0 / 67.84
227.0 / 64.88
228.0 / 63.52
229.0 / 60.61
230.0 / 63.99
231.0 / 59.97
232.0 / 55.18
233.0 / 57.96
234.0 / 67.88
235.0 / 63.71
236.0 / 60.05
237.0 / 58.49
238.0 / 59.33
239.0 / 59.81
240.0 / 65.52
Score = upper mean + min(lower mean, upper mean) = -31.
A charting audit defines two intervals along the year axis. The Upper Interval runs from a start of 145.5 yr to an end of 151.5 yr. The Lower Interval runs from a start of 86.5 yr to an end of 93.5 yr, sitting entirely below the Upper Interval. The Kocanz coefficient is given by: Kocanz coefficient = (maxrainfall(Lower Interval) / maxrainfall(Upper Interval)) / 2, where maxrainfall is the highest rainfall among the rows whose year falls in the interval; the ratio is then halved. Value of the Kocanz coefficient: 0.46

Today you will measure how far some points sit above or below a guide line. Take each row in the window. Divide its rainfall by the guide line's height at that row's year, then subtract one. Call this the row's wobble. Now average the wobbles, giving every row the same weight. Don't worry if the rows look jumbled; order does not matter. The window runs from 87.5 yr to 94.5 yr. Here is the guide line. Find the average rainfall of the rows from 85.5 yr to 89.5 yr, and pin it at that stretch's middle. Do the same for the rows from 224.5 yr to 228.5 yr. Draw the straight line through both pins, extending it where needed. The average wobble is -0.11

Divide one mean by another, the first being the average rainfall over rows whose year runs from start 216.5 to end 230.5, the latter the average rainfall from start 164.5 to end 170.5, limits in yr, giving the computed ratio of 0.92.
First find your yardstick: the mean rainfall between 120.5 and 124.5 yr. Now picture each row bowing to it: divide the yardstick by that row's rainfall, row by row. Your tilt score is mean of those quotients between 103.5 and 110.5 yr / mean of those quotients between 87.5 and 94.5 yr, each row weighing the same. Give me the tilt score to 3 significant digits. 1.77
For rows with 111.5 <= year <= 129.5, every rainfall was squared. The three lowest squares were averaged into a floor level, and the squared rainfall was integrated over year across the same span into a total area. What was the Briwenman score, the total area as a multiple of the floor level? 38.7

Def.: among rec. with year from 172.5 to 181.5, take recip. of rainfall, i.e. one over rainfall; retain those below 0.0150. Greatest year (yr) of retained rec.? 181.0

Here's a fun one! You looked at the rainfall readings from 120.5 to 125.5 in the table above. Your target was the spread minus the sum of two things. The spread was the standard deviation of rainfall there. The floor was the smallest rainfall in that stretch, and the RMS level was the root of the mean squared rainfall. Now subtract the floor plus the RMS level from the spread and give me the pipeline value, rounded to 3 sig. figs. -116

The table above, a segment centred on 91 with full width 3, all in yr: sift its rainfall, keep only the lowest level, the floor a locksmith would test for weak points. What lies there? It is 51.98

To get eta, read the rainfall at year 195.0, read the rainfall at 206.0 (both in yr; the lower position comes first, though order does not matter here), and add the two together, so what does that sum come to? 137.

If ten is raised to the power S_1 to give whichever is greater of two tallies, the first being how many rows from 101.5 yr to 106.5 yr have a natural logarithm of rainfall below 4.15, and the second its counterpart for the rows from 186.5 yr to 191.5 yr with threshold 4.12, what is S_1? 0.699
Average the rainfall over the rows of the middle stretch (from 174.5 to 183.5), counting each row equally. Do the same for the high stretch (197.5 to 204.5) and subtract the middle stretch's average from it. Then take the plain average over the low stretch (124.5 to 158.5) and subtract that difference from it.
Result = 66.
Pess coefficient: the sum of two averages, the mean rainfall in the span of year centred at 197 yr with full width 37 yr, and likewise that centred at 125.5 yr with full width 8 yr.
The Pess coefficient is 132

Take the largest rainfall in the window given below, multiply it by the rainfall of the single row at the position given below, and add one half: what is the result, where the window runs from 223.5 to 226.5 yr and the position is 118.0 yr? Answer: 3475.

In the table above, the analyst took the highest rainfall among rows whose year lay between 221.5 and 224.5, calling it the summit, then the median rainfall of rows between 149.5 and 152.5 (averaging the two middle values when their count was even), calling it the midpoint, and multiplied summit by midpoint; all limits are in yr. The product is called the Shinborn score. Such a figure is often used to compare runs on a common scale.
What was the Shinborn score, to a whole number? 4030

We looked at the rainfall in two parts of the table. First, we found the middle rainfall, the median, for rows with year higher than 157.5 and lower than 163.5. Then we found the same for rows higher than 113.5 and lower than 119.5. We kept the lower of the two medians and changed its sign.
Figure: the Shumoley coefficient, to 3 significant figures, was -47.2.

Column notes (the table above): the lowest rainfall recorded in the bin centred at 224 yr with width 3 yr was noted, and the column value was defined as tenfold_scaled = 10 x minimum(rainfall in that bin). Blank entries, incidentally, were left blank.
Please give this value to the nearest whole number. 638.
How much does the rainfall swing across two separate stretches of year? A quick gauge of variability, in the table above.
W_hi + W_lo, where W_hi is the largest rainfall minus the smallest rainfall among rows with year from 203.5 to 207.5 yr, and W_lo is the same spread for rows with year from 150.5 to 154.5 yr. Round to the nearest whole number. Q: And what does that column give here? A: 15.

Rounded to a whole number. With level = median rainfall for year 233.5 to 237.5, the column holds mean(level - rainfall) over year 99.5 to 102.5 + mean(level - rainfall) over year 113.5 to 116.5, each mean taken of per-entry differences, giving 46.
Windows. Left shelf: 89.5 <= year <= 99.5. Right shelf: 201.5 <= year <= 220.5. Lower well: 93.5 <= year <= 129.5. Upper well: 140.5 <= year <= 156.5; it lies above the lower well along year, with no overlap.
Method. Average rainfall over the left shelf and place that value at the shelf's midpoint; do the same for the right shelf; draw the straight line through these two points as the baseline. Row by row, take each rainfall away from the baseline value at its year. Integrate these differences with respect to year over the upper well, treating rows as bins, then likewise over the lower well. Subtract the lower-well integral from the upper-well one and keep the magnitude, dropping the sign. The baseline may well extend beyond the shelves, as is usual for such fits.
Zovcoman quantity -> 347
